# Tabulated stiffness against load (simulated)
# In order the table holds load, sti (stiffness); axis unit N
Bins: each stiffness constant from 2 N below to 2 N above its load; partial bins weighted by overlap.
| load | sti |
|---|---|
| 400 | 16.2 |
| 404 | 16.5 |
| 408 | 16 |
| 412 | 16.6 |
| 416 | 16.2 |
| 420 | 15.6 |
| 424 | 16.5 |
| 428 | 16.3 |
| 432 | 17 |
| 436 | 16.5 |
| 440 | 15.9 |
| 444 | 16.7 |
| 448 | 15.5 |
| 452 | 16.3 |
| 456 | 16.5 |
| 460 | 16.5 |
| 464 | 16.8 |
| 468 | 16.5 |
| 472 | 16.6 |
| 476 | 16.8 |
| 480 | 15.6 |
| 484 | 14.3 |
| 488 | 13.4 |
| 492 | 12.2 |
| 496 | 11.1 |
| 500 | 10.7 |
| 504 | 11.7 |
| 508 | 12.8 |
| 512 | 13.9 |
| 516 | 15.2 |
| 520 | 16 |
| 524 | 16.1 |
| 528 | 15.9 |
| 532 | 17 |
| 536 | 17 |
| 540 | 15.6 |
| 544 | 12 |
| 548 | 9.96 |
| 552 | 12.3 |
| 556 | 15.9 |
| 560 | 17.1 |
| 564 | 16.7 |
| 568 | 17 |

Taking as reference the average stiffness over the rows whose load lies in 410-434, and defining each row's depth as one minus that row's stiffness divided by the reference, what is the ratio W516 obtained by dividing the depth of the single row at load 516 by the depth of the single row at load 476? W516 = -2.7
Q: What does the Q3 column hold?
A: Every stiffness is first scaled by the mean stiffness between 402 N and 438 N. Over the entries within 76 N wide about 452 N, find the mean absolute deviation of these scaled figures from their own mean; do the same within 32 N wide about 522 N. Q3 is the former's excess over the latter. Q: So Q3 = -0.030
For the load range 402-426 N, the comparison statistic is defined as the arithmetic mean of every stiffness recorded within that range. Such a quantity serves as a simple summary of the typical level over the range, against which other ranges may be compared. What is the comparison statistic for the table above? 16.2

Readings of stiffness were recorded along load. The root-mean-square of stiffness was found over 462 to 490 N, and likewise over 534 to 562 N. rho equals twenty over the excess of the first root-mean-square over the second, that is 16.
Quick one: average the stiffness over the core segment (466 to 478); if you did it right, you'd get 16.6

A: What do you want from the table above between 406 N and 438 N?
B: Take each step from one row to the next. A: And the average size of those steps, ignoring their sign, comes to 0.6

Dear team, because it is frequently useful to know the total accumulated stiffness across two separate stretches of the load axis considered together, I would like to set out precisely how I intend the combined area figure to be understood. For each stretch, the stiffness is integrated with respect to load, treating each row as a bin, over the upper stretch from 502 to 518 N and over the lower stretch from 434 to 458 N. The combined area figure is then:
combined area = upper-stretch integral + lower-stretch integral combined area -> 604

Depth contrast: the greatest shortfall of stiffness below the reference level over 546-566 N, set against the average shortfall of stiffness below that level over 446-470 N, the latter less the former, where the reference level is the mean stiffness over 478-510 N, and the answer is -6.39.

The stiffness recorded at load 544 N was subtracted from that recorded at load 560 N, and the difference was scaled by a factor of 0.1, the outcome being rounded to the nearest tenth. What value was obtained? 0.5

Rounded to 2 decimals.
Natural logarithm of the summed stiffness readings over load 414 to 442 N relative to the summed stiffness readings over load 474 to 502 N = 0.19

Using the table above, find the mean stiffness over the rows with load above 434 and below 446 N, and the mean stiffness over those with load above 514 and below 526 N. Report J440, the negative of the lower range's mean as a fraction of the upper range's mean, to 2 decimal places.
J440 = -1.04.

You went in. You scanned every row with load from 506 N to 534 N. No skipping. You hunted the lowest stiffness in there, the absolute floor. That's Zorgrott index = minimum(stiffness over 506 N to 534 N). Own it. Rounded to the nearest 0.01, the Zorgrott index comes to 12.80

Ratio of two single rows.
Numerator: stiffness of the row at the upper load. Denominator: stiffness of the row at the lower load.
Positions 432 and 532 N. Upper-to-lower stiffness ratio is 1.00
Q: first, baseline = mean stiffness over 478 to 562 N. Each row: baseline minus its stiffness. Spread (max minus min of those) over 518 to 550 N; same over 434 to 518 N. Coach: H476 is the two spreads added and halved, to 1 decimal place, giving 6.6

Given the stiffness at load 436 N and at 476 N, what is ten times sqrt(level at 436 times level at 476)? 166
